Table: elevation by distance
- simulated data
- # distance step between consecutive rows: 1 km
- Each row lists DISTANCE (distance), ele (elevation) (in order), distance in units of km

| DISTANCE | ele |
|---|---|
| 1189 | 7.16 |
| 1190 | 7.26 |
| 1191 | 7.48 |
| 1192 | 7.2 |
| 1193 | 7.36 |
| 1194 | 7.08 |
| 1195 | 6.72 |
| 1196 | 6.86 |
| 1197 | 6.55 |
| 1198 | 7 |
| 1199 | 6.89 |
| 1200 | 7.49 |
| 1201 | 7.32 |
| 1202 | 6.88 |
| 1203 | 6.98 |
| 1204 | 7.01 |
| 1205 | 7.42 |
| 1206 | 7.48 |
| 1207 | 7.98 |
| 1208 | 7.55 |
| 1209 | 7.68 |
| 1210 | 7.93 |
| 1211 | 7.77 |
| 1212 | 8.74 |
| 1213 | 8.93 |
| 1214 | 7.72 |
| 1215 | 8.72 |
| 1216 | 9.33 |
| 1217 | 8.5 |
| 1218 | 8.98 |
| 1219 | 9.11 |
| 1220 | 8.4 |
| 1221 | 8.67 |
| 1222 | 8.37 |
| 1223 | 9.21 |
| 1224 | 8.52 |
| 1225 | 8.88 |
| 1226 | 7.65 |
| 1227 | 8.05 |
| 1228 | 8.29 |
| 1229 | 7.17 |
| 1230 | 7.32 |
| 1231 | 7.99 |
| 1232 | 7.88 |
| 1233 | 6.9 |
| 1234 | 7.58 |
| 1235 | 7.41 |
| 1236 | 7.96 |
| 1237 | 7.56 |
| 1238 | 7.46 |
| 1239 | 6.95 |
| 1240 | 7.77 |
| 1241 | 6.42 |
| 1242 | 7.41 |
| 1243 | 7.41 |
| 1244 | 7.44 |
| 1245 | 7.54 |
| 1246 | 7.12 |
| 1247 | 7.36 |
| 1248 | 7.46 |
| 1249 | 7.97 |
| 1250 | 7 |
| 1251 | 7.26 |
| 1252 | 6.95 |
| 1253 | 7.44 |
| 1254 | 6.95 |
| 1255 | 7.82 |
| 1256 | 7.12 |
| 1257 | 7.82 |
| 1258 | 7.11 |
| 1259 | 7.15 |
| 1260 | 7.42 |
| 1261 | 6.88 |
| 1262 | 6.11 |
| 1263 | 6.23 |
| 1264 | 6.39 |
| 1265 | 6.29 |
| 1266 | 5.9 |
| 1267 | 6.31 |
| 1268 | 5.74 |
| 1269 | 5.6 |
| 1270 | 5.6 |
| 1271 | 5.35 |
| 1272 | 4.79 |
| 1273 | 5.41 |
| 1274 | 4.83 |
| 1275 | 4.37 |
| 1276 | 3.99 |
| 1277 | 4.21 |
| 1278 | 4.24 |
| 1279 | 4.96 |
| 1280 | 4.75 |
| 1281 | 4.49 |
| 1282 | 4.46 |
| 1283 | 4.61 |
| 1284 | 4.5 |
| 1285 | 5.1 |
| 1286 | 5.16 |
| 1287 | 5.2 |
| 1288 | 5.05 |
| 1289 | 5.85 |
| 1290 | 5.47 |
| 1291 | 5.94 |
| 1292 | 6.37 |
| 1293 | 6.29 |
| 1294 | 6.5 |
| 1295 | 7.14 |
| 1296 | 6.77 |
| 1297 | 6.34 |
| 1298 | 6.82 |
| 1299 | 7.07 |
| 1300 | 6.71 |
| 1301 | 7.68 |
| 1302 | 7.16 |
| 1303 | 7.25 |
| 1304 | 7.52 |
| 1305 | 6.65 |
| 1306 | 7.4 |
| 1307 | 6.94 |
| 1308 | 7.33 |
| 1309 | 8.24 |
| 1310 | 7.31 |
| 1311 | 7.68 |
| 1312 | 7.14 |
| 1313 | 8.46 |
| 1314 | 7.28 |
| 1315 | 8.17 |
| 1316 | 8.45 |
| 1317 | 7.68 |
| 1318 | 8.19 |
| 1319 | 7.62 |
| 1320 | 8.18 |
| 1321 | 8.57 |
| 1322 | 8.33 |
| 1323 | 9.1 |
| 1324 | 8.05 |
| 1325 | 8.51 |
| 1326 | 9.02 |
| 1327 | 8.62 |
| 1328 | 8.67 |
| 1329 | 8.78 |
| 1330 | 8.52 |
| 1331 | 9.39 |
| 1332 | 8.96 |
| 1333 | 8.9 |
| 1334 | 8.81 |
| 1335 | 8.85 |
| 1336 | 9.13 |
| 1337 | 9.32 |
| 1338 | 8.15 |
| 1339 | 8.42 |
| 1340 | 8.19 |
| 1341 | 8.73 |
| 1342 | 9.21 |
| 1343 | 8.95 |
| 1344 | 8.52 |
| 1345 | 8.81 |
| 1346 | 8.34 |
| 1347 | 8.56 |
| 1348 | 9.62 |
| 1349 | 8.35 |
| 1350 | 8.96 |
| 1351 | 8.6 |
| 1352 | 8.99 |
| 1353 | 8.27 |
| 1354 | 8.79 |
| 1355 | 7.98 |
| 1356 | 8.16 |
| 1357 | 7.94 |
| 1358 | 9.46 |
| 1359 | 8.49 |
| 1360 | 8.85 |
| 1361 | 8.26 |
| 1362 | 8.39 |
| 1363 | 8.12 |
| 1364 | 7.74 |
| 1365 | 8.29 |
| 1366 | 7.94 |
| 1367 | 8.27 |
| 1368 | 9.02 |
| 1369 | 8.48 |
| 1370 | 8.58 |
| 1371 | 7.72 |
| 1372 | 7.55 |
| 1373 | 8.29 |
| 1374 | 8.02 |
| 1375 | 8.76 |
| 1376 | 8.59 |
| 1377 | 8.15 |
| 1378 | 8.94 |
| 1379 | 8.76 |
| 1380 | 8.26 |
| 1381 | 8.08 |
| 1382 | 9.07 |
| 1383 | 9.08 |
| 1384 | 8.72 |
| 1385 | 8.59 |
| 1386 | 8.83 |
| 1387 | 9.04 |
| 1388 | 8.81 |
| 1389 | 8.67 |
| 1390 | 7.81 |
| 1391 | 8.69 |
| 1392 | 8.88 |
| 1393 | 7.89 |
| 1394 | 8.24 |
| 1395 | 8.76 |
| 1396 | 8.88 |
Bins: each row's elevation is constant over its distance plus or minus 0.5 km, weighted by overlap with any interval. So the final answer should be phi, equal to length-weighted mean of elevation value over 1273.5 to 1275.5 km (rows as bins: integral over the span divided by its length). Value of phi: 4.60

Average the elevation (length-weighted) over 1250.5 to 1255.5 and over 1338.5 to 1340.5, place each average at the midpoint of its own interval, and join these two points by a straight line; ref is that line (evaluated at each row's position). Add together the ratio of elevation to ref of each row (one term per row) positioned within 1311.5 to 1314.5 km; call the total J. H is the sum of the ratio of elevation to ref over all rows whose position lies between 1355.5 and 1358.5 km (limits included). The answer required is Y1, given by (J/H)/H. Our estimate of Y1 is 0.32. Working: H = 3.00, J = 2.86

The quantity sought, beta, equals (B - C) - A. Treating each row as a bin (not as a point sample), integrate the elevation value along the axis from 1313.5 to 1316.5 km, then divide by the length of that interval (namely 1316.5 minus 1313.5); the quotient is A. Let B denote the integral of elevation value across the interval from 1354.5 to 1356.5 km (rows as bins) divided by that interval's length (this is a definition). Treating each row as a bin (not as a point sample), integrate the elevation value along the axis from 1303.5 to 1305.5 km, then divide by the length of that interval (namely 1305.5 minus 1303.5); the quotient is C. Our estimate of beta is -7.0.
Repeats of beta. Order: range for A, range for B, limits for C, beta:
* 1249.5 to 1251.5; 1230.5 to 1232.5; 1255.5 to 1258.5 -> -6.5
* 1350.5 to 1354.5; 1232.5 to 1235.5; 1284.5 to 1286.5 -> -6.5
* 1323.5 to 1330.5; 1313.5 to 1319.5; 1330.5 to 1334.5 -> -9.7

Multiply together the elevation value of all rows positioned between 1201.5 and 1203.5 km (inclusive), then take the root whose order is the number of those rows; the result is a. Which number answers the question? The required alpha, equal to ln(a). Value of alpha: 1.94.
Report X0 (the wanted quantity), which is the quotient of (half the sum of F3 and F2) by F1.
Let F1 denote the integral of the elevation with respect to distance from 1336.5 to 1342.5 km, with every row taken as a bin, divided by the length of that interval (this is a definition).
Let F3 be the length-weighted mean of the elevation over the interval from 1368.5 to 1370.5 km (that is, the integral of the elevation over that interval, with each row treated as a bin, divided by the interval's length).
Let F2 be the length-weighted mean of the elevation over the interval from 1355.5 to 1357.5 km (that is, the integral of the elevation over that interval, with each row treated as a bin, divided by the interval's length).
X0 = 0.96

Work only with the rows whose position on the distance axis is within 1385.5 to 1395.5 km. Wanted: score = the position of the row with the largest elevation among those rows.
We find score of 1387 km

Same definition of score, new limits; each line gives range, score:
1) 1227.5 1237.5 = 1228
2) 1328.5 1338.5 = 1331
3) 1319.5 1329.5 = 1323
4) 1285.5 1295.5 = 1295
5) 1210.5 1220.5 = 1216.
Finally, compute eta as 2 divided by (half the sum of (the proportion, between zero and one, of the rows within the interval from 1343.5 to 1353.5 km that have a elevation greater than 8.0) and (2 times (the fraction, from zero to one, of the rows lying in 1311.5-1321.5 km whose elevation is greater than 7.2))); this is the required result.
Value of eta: 1.43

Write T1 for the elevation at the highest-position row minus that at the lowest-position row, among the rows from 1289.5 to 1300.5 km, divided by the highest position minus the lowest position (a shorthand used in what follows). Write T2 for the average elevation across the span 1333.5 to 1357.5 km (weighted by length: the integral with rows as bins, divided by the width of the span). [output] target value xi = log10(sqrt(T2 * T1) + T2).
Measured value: 0.986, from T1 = 0.12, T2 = 8.65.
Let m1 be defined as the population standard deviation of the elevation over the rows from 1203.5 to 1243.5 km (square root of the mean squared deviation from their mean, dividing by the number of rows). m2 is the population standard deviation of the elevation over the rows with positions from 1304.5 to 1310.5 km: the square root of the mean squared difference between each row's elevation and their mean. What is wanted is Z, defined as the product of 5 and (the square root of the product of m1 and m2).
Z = 2.92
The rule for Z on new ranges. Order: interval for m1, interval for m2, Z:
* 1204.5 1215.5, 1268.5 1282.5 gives 2.59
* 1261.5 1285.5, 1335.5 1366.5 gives 2.96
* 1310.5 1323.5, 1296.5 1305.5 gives 2.33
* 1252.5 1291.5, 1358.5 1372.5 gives 3.31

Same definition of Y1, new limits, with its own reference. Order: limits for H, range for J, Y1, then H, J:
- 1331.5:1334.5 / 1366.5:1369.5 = 0.28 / 3.24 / 2.98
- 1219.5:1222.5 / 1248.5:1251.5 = 0.23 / 3.68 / 3.07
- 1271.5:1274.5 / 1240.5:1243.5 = 0.74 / 2.00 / 2.97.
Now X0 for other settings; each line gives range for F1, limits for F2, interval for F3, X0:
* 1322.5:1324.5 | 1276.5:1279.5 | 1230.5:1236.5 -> 0.70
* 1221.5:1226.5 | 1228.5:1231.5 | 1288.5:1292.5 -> 0.79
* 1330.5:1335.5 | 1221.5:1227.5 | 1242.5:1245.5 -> 0.89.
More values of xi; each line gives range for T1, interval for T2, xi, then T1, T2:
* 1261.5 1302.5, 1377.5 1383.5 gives 0.963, 0.03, 8.70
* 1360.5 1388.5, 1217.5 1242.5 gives 0.920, 0.02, 7.92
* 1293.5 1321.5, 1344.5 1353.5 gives 0.980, 0.08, 8.72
